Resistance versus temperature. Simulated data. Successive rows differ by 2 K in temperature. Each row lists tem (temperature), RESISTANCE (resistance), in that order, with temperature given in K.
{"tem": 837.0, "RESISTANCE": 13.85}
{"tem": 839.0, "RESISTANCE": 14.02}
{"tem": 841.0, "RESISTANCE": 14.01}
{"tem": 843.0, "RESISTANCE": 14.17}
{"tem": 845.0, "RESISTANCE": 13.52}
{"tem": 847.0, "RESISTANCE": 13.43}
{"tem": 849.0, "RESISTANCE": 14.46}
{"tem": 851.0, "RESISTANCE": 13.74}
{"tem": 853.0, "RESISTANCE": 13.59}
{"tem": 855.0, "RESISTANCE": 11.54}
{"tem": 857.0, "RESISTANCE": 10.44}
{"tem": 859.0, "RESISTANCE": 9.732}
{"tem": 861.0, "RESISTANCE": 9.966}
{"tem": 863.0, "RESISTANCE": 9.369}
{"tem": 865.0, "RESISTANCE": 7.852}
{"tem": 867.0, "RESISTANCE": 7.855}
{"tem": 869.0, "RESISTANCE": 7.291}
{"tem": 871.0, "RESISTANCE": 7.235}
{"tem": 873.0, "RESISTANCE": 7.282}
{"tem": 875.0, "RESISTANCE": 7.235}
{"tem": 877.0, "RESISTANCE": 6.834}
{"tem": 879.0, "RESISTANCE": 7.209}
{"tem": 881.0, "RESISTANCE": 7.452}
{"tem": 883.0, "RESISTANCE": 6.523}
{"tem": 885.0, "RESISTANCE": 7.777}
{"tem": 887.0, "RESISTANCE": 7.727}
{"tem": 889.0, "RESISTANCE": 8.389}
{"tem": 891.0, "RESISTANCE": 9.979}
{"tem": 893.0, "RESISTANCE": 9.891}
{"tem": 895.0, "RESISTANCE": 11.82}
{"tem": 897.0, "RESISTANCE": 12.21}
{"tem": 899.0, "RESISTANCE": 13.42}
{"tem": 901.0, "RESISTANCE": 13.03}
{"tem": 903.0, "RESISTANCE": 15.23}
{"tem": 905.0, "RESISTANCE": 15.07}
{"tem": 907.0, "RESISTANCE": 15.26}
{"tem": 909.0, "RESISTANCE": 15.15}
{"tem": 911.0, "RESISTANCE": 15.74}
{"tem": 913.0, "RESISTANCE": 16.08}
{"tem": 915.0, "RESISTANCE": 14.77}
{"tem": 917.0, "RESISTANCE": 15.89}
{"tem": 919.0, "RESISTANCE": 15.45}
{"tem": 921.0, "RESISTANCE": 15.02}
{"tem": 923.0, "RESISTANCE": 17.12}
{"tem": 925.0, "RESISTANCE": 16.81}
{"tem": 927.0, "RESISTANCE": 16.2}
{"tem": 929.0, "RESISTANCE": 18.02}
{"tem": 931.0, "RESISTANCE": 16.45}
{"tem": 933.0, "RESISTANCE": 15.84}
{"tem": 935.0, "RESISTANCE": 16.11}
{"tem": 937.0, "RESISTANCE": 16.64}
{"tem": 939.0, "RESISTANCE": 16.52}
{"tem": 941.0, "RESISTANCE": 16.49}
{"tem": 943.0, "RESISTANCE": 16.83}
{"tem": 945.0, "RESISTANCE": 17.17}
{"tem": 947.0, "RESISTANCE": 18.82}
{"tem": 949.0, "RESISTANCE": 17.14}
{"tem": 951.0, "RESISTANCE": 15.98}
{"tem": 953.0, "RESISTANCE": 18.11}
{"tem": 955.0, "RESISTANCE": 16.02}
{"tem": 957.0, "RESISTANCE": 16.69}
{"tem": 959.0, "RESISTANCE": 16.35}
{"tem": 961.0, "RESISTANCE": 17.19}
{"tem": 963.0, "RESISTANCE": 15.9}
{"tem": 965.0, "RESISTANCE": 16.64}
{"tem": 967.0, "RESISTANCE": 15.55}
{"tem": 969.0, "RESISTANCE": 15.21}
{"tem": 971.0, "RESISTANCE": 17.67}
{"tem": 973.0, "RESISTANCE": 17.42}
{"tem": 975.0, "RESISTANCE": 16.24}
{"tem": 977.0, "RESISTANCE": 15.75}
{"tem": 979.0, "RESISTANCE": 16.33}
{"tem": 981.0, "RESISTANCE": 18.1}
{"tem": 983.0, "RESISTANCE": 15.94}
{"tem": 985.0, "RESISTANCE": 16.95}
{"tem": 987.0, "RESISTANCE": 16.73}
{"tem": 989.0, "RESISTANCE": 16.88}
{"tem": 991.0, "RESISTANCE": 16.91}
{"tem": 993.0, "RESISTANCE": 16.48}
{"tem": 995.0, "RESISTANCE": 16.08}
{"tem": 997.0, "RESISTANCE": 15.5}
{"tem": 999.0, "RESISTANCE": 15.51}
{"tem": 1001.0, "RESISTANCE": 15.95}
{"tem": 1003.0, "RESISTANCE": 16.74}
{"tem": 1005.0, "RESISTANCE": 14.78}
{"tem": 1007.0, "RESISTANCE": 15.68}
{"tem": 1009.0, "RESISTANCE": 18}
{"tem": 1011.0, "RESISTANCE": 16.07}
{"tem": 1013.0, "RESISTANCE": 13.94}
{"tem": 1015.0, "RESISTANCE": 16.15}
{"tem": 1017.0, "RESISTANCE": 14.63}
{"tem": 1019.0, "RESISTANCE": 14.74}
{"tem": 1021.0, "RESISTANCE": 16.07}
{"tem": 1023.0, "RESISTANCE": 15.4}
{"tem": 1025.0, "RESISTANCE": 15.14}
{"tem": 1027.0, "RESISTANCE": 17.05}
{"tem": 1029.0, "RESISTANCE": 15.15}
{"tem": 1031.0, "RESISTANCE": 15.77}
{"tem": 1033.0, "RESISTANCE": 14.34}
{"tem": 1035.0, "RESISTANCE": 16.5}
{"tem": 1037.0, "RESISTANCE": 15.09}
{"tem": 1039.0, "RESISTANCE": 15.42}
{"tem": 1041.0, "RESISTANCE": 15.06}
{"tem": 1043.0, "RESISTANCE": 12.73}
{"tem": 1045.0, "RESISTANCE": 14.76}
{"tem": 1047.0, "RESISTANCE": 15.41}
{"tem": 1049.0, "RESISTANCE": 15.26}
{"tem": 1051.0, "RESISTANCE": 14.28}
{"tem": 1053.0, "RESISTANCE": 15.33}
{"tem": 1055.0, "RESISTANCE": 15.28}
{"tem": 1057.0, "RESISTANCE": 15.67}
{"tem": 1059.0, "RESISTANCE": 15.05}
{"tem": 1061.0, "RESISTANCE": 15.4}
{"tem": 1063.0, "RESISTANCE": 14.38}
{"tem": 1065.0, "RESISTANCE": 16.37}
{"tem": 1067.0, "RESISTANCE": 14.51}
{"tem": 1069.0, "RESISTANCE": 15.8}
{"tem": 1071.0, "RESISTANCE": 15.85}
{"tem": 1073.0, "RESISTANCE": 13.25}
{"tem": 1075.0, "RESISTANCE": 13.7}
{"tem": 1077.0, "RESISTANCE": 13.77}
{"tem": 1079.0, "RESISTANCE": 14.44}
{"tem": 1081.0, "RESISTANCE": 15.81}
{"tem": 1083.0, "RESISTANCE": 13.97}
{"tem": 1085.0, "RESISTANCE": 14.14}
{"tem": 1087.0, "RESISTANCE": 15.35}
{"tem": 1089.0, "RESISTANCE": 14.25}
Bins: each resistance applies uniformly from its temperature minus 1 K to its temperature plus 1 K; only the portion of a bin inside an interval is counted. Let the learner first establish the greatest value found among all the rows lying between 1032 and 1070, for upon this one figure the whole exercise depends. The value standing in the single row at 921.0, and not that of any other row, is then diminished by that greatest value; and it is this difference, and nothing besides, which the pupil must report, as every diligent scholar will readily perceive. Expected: -1.5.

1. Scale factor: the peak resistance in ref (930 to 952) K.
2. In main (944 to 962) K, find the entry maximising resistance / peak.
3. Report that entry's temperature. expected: 947.0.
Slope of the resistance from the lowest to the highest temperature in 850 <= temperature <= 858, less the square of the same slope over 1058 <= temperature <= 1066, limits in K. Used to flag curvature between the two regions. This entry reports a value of -0.60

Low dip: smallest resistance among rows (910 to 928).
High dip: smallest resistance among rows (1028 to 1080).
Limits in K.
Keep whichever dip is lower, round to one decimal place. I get 12.7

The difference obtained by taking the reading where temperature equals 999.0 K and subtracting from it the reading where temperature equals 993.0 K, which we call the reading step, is -1.0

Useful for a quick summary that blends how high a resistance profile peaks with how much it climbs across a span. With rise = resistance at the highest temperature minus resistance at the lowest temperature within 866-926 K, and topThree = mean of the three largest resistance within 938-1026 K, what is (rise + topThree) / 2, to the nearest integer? 14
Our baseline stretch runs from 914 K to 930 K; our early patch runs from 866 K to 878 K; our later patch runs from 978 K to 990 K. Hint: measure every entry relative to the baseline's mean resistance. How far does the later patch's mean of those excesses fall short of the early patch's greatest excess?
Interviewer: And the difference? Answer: -9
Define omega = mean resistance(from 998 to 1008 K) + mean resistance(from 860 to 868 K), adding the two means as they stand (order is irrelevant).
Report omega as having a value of 24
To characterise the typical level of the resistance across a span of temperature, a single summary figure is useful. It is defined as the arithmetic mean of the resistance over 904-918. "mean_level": 15.4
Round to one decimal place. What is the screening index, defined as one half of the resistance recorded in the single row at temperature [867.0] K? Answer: 3.9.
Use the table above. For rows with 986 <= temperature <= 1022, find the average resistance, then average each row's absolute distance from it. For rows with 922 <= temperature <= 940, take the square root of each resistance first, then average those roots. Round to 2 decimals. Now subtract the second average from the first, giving -3.33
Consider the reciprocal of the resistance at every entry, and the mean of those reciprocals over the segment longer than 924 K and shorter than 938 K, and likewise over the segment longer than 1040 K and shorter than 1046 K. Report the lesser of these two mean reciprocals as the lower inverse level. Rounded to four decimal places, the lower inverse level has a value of 0.0604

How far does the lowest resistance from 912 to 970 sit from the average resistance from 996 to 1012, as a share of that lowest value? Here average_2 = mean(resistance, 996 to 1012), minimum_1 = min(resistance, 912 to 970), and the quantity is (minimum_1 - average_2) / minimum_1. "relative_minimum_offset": -0.09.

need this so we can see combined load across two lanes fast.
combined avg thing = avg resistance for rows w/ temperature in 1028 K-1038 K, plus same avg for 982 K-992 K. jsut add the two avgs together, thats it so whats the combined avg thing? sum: 32.1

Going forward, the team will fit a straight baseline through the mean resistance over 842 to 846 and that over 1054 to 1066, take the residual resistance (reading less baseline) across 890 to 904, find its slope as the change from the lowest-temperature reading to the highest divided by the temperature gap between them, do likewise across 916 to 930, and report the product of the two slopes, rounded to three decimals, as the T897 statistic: 0.073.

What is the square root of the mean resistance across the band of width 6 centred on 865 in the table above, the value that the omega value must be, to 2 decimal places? 2.89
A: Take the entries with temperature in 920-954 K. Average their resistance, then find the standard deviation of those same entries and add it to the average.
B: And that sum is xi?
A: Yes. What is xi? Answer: 17.7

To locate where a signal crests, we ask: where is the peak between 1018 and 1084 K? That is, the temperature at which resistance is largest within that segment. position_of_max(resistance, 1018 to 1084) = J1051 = 1027.0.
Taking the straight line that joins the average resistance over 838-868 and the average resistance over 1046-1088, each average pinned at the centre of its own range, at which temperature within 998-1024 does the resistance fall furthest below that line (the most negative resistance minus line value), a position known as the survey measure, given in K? 1013.0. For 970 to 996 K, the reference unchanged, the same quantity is 977.0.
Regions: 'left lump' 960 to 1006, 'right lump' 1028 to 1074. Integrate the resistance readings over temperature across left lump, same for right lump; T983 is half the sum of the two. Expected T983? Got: 723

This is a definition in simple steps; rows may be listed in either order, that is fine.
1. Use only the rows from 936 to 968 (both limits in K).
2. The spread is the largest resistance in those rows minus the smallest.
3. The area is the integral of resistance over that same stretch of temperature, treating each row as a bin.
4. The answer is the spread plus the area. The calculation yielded 539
